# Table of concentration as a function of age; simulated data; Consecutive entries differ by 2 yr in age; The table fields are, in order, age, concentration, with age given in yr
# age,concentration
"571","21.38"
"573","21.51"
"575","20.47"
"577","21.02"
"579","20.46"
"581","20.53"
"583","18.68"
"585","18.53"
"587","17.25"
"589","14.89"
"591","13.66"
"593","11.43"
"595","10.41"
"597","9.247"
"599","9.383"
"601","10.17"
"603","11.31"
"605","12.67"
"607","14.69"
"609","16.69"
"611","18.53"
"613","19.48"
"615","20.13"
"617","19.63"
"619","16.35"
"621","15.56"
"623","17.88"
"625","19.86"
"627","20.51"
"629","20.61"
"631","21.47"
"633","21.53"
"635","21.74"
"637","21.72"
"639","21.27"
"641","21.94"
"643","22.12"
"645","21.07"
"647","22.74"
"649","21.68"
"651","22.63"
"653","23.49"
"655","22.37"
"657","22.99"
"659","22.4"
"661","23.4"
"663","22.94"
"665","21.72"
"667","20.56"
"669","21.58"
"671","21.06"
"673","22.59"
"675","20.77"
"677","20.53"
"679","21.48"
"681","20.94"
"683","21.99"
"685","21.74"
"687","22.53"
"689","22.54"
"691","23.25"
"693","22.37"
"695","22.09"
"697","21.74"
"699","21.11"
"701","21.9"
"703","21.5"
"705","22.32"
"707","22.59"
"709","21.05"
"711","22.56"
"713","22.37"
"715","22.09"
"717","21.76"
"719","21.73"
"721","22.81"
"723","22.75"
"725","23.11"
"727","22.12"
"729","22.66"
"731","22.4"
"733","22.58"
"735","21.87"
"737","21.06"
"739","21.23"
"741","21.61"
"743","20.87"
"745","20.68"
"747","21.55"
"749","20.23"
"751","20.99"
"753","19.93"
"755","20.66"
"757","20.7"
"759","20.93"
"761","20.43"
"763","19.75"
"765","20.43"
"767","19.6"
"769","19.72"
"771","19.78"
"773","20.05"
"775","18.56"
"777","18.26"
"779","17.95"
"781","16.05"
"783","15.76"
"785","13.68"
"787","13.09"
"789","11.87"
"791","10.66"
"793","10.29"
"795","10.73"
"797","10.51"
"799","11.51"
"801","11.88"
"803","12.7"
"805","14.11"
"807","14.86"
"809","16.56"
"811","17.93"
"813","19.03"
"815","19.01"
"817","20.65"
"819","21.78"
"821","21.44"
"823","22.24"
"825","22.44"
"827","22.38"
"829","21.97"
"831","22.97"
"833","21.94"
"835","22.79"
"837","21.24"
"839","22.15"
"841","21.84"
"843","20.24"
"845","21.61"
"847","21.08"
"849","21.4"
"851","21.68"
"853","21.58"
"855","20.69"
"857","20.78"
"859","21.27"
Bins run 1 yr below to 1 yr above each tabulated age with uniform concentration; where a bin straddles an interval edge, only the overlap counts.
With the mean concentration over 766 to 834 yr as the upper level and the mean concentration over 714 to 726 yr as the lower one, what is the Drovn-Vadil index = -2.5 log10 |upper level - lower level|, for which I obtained -1.8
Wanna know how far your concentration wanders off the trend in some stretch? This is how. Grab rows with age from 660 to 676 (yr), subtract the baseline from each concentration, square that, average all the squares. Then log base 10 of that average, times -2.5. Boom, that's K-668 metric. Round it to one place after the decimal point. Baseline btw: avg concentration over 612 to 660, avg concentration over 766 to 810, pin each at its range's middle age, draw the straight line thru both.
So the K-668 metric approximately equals -1.9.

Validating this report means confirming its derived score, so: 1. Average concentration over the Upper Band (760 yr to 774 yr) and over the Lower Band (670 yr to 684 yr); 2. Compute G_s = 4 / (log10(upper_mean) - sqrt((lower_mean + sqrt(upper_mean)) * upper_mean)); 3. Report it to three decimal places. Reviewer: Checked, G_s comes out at -0.187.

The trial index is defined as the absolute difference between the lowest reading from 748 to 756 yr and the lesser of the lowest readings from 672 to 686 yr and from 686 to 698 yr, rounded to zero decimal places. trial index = 1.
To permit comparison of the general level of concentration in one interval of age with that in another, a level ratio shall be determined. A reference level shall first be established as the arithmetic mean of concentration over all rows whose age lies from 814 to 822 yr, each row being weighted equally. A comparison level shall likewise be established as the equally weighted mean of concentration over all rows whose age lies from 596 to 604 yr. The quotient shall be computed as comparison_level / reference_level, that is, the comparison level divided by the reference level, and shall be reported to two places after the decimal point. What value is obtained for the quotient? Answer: 0.48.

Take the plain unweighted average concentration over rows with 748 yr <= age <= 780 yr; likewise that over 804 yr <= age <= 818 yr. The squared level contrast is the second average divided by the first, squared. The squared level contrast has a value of 0.77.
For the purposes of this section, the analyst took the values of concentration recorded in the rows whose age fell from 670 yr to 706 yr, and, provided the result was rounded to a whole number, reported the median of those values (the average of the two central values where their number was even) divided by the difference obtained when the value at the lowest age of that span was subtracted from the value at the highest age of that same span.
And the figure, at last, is 17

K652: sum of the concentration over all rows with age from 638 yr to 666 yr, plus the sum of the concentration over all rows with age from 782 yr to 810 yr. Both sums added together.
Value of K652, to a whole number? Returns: 491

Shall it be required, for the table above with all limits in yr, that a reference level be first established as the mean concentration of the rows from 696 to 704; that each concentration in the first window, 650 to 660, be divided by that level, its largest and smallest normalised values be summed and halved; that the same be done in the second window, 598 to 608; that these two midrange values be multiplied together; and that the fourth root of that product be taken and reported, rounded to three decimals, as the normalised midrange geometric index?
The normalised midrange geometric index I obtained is 0.878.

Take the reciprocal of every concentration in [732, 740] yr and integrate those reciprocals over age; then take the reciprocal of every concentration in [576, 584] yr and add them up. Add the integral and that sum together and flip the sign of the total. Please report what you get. -0.568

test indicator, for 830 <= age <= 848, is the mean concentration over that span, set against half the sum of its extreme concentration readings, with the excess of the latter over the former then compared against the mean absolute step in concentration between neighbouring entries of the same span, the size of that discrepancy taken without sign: 1.2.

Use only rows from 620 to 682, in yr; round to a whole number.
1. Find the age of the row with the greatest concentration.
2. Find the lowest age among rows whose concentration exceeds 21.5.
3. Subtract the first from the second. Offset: -20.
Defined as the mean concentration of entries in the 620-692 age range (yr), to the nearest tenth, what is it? 21.5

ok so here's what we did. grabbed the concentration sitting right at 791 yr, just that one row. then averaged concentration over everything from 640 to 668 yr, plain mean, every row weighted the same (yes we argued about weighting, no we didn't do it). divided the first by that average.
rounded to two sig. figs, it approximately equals 0.48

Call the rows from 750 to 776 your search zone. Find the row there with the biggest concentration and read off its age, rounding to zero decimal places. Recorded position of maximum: 751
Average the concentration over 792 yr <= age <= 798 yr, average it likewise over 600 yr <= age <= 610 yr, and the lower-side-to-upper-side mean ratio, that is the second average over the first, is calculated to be 1.25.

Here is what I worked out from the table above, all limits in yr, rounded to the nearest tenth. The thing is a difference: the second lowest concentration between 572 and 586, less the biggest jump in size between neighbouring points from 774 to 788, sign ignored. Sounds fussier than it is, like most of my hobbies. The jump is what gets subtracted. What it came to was 16.6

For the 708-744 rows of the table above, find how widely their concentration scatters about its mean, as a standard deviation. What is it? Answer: 0.7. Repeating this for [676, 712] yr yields 0.7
